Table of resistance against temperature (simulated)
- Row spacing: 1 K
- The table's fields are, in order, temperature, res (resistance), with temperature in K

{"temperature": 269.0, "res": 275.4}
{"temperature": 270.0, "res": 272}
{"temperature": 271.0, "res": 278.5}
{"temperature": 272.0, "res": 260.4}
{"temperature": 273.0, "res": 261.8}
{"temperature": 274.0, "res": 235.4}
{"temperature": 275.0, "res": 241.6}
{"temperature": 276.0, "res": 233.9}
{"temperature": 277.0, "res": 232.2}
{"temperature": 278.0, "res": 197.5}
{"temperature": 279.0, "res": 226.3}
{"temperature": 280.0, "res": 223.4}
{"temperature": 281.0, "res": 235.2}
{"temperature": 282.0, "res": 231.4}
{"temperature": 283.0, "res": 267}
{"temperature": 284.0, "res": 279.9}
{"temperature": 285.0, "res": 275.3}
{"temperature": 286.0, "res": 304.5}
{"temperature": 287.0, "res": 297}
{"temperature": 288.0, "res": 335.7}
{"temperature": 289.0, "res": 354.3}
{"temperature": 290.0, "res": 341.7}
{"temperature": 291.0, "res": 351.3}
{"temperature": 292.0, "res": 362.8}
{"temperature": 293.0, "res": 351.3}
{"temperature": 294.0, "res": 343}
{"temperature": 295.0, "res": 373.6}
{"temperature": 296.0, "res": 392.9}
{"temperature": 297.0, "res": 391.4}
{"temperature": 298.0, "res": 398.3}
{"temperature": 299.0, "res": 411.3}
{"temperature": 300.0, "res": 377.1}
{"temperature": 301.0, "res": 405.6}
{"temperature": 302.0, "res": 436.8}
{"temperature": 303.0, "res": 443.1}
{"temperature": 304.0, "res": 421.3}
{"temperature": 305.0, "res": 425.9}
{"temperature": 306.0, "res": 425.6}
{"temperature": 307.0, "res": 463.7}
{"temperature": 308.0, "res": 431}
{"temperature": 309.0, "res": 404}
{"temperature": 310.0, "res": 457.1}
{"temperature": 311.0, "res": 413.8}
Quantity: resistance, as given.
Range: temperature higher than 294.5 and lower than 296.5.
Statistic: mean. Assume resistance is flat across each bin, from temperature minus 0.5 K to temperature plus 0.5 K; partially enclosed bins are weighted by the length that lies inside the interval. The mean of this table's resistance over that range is 383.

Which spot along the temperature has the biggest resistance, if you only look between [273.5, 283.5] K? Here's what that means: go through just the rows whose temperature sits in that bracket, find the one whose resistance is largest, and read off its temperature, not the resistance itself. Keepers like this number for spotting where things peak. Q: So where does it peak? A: 283.0 K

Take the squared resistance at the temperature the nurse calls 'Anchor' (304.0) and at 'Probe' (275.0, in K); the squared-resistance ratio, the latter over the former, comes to 0.33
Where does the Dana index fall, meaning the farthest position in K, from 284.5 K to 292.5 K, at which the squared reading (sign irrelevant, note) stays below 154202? 292.0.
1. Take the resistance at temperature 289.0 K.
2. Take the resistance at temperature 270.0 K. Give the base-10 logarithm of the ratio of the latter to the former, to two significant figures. -0.11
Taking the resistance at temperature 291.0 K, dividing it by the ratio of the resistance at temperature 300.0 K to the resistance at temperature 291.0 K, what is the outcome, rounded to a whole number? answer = 327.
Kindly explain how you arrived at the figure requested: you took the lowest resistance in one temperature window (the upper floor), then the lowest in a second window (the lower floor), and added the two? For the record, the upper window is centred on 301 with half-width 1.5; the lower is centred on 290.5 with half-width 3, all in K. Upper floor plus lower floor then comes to 713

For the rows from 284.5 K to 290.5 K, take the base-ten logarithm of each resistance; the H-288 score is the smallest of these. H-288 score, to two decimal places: 2.44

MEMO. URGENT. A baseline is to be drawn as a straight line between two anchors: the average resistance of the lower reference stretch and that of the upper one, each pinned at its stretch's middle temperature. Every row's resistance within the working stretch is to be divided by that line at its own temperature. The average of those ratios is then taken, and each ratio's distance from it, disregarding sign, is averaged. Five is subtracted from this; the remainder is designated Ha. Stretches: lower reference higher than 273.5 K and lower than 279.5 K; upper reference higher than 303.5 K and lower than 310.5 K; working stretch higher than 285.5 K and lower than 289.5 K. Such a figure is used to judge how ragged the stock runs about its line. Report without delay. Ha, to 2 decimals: -4.95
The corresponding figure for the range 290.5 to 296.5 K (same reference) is -4.97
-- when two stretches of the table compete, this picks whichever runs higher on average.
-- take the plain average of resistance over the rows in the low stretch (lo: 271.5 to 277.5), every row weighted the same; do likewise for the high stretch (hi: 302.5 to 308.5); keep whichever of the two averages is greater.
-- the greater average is 435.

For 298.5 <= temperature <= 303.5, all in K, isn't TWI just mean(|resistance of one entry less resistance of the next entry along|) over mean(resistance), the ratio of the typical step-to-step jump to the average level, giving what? 0.060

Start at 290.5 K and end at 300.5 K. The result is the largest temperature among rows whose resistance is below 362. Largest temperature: 294.0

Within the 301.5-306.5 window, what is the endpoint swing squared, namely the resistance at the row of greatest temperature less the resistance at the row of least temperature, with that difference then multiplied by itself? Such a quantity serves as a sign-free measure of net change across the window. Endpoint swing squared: 125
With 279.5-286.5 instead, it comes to 6577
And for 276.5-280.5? 77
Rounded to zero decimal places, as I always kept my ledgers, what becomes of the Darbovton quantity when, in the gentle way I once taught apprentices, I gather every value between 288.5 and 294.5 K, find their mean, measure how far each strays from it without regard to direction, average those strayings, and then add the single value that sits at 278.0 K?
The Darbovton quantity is 203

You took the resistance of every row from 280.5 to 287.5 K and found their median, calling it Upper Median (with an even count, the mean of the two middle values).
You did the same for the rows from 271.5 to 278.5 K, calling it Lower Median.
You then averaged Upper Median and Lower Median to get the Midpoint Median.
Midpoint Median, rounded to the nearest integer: 255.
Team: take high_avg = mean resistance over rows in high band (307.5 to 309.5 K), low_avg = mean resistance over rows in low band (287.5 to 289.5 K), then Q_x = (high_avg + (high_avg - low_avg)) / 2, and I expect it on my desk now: 245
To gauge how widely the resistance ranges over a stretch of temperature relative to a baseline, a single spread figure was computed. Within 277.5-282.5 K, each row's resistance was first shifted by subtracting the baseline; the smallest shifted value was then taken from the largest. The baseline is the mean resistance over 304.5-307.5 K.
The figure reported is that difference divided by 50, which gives 0.75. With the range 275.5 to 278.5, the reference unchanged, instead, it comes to 0.73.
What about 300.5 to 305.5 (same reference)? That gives 0.75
